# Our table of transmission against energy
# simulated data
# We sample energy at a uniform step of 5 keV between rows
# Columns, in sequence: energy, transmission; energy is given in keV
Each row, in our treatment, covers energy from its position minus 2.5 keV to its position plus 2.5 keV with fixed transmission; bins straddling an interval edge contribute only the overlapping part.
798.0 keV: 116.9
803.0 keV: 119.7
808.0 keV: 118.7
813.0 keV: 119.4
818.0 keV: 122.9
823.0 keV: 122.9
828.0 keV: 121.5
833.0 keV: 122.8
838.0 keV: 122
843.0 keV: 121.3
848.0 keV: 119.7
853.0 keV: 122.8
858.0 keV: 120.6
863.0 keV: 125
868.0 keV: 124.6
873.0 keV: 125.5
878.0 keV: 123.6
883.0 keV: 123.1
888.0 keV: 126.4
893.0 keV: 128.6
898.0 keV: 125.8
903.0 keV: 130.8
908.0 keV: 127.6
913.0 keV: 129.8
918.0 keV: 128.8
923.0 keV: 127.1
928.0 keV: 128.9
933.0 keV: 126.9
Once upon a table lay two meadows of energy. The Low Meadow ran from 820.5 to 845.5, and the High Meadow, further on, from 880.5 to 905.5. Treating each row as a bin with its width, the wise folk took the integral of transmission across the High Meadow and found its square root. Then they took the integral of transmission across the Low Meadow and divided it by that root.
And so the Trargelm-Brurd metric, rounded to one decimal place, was 54.2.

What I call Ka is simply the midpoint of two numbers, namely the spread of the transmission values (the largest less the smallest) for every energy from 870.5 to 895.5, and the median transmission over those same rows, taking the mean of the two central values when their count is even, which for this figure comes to 65.5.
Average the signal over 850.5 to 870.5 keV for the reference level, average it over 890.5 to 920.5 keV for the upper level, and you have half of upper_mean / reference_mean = 0.522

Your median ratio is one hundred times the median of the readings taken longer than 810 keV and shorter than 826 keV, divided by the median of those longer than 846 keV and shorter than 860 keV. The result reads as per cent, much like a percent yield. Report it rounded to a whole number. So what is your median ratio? 102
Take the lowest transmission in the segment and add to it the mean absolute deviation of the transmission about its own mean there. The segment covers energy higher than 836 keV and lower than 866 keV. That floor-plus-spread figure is 121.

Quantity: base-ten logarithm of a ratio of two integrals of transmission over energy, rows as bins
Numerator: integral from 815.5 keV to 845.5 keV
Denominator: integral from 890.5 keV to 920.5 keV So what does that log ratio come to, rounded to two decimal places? -0.02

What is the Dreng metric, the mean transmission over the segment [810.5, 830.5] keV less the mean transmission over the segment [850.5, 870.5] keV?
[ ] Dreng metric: -1.6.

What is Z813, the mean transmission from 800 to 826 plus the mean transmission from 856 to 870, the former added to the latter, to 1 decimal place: 244.1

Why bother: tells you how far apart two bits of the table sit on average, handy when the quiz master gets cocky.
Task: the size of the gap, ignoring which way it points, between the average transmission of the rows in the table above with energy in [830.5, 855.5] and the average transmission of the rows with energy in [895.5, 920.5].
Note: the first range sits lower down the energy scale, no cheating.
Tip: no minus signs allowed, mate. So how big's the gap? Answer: 7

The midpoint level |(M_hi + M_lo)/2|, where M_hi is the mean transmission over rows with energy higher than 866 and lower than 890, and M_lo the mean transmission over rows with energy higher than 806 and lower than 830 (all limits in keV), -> 123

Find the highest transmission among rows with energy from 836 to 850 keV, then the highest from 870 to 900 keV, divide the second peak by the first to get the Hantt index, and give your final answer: 1.05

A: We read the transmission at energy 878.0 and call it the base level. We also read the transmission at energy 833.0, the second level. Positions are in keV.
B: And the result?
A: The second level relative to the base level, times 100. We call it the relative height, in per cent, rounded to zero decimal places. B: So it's 99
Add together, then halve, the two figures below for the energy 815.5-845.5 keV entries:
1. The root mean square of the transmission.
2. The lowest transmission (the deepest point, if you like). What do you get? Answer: 122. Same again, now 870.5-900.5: 124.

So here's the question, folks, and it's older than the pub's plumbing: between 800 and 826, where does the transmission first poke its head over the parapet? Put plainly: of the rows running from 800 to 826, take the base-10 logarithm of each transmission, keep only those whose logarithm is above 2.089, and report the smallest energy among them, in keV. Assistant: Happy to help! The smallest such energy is 818.0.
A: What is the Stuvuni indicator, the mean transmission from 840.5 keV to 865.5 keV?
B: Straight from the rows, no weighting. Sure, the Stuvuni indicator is 122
